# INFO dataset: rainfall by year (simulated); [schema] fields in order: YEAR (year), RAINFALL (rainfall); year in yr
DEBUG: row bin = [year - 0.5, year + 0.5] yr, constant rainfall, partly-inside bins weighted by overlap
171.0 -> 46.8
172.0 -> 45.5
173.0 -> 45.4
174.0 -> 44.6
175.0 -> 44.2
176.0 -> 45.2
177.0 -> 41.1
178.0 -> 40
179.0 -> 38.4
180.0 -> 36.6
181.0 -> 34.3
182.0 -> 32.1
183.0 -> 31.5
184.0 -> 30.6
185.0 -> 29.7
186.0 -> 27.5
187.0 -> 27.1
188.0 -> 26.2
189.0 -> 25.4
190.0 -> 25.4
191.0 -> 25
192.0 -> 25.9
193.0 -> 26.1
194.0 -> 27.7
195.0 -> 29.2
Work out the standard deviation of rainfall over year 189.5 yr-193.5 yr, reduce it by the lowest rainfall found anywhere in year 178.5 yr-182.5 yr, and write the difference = -32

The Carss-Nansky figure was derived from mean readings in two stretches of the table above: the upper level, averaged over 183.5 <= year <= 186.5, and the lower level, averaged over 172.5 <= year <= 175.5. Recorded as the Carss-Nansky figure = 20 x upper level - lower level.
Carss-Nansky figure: 541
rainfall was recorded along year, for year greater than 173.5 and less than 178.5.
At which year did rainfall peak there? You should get 176.0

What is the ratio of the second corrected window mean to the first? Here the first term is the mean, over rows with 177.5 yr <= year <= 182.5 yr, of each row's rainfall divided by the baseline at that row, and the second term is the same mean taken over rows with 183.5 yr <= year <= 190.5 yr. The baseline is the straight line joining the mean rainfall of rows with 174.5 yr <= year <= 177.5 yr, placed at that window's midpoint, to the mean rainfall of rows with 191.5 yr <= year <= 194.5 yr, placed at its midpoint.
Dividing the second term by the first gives 0.92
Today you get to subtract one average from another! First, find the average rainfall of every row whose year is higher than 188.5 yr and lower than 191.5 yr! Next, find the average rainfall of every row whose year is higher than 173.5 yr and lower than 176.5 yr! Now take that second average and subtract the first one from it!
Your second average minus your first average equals 19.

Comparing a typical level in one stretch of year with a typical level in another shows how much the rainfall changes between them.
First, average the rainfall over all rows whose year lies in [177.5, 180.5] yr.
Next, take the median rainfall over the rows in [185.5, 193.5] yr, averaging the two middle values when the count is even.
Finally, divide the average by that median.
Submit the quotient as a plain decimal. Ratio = 1.47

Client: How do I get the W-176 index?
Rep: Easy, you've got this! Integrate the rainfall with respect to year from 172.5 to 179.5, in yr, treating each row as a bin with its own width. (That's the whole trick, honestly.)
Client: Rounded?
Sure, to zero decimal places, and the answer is 299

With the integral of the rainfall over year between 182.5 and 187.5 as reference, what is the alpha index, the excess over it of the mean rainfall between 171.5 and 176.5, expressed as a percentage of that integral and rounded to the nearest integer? -69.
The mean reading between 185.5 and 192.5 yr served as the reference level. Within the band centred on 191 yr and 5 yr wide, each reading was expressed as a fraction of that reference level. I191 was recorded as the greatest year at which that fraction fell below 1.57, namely 193.0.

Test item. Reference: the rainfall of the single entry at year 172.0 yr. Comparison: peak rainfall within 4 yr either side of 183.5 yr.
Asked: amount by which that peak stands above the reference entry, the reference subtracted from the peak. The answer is -8.9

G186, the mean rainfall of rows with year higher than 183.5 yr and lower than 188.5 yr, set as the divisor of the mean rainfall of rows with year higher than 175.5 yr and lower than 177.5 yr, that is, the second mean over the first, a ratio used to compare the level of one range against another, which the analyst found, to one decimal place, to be 1.5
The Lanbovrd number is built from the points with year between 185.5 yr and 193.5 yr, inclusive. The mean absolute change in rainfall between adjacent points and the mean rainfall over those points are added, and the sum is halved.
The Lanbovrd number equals 13.3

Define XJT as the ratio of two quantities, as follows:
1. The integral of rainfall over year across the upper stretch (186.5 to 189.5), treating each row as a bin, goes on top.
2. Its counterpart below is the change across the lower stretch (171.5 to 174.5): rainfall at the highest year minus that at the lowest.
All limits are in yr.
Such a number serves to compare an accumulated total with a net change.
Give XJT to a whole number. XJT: -87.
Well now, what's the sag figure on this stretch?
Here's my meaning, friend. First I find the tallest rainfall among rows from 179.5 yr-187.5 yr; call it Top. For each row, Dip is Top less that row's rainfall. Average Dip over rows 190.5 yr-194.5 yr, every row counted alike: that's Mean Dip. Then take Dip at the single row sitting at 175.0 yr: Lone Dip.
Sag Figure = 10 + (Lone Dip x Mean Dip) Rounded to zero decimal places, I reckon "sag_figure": -69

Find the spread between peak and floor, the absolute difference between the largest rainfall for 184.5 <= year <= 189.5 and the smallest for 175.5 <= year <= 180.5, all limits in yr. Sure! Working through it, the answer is 6.9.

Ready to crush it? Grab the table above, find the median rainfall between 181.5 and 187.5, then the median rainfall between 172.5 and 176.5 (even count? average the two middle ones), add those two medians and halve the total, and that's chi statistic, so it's 37.5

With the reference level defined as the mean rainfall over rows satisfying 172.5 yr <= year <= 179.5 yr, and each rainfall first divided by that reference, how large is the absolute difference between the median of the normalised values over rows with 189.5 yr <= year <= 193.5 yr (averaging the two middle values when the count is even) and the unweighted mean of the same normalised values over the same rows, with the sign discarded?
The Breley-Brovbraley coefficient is 0.0012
